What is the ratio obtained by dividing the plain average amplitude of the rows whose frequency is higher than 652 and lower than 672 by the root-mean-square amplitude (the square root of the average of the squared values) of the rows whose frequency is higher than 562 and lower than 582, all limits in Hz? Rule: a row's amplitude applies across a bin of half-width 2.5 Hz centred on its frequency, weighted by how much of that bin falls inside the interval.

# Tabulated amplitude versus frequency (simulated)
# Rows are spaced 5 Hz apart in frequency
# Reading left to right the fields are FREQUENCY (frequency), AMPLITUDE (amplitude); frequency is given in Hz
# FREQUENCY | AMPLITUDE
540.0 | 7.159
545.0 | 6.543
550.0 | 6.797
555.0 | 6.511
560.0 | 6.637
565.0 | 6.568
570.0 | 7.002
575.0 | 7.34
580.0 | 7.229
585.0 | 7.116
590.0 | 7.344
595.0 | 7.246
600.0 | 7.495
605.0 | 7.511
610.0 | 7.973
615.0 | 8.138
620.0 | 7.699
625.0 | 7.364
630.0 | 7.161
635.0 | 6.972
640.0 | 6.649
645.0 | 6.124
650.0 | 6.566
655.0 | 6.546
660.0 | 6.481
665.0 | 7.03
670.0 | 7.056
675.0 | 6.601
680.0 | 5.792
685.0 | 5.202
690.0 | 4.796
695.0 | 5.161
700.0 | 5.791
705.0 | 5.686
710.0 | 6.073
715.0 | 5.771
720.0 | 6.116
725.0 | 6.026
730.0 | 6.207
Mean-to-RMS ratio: 0.96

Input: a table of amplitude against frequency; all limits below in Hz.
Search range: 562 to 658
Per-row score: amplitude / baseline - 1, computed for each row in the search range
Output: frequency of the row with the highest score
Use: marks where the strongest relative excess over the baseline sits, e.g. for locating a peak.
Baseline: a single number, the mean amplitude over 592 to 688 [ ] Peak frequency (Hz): 615.0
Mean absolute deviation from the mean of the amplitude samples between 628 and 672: 0.29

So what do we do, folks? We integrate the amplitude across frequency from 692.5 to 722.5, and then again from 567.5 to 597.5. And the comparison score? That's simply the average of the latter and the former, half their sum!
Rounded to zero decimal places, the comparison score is 195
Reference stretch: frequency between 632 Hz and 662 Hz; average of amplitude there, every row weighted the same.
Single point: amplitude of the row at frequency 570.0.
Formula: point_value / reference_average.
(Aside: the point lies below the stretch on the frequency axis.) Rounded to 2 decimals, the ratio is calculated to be 1.07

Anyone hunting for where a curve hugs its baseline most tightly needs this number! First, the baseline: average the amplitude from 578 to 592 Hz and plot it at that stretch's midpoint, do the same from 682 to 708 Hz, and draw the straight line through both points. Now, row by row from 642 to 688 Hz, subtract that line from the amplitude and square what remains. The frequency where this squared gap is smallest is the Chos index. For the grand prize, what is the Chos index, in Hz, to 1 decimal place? 645.0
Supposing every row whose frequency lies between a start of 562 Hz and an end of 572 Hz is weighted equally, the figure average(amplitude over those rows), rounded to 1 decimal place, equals 6.8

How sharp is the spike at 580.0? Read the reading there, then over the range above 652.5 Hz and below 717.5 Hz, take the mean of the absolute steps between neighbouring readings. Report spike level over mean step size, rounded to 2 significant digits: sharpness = 19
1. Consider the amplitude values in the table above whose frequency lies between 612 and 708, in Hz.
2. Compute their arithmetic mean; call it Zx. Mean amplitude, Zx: 6.5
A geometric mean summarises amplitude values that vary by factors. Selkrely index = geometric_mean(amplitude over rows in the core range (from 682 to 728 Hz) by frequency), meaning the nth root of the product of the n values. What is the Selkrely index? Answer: 5.6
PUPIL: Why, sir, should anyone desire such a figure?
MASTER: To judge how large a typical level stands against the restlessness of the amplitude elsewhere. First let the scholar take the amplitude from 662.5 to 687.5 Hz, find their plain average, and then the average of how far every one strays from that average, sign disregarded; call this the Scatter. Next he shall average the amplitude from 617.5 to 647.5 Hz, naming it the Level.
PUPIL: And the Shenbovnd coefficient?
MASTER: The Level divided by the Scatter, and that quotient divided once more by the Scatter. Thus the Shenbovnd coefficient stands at 16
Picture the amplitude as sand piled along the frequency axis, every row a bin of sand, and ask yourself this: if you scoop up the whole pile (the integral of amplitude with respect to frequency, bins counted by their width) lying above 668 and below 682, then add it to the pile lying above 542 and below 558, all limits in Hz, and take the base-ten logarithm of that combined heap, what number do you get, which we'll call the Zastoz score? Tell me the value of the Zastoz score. 2.29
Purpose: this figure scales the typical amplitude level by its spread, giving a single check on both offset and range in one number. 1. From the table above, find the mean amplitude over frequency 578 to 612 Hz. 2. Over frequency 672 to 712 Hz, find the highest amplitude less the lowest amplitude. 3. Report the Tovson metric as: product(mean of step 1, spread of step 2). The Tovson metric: 13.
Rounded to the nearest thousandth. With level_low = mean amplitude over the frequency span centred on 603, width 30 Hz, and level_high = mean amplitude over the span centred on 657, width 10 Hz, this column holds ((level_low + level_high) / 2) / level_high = 1.085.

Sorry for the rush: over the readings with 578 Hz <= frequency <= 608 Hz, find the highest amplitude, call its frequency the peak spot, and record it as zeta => 605.0 Hz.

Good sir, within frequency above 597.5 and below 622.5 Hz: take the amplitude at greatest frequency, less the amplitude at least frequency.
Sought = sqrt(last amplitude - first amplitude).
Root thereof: 0.45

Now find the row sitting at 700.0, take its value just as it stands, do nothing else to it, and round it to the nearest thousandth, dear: 5.791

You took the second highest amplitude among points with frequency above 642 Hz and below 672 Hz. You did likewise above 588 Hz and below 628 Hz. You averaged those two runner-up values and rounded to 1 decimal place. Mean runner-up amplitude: 7.5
